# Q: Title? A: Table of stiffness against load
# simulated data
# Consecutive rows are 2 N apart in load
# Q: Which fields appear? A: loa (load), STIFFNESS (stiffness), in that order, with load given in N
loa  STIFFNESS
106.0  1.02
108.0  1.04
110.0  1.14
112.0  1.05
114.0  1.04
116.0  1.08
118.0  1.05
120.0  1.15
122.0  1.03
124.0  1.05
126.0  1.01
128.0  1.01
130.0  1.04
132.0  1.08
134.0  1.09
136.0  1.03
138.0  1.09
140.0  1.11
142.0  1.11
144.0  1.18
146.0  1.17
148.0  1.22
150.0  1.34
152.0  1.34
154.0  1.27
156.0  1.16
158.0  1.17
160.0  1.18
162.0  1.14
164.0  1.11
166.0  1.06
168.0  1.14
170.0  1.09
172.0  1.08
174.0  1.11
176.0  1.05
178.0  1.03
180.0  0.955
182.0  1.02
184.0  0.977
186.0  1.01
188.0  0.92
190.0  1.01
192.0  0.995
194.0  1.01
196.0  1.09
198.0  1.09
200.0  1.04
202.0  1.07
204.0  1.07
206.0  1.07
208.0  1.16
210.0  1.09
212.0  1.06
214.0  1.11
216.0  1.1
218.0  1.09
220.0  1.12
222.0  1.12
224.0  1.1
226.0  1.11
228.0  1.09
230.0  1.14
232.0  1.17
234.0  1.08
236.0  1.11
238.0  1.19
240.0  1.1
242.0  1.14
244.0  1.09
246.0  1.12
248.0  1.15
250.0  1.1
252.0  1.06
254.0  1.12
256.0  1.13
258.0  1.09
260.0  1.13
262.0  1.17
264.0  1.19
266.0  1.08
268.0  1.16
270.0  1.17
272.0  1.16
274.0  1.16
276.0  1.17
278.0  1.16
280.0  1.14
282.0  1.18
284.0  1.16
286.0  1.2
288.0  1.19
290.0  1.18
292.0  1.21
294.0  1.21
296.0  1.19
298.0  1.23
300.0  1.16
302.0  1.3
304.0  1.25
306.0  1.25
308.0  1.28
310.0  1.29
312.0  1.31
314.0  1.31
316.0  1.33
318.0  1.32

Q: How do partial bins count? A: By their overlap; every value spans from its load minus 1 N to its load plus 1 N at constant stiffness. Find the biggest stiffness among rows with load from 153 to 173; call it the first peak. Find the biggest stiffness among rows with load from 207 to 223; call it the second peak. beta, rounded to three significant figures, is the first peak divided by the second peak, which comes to 1.09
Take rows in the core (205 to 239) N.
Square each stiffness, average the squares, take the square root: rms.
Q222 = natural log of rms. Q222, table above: 0.11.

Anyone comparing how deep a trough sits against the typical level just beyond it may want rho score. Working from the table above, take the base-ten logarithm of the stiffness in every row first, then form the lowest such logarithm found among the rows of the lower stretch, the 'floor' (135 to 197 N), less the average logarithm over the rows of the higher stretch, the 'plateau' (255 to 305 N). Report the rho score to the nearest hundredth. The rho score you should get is -0.11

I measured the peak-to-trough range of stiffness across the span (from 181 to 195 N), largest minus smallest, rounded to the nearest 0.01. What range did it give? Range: 0.10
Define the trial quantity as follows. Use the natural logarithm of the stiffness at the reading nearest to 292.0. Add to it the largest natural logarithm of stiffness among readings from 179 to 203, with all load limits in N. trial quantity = 0.277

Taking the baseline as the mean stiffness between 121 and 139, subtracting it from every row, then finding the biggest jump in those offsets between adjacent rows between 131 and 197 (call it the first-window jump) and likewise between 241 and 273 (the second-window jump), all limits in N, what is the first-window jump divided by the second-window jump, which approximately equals 1.09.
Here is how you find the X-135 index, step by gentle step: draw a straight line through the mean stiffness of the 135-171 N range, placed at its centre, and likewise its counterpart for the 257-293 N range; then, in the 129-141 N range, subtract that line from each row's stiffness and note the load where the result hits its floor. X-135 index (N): 136.0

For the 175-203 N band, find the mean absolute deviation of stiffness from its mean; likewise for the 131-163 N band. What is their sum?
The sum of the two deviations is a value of 0.10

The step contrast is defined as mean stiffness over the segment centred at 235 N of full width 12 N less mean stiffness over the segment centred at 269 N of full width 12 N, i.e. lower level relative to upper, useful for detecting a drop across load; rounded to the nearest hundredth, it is -0.02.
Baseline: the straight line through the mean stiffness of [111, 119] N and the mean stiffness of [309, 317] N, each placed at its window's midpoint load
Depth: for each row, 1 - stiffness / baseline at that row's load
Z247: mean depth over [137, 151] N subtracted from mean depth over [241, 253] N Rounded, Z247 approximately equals 0.17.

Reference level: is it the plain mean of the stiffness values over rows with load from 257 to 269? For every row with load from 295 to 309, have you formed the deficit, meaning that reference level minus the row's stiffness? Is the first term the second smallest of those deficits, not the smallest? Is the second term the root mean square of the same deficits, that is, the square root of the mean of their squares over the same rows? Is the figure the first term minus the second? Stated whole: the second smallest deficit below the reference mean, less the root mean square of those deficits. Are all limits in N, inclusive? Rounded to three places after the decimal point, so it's -0.254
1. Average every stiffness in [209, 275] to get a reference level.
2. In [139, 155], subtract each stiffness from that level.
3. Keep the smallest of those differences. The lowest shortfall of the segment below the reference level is -0.22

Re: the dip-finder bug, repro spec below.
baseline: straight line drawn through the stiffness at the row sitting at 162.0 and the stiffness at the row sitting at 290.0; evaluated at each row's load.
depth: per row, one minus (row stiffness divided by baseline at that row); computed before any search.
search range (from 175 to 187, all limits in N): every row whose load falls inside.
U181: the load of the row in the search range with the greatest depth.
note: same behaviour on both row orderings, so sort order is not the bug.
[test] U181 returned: 180.0 N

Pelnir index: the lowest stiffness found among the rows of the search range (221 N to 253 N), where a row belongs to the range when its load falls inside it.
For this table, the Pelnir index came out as 1.06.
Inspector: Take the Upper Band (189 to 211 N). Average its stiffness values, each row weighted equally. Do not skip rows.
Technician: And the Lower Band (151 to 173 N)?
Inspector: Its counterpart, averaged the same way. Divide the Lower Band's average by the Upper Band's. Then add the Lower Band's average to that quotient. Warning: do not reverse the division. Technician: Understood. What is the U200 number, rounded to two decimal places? 2.25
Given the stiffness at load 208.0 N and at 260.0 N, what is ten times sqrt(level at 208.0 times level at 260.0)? 11.45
